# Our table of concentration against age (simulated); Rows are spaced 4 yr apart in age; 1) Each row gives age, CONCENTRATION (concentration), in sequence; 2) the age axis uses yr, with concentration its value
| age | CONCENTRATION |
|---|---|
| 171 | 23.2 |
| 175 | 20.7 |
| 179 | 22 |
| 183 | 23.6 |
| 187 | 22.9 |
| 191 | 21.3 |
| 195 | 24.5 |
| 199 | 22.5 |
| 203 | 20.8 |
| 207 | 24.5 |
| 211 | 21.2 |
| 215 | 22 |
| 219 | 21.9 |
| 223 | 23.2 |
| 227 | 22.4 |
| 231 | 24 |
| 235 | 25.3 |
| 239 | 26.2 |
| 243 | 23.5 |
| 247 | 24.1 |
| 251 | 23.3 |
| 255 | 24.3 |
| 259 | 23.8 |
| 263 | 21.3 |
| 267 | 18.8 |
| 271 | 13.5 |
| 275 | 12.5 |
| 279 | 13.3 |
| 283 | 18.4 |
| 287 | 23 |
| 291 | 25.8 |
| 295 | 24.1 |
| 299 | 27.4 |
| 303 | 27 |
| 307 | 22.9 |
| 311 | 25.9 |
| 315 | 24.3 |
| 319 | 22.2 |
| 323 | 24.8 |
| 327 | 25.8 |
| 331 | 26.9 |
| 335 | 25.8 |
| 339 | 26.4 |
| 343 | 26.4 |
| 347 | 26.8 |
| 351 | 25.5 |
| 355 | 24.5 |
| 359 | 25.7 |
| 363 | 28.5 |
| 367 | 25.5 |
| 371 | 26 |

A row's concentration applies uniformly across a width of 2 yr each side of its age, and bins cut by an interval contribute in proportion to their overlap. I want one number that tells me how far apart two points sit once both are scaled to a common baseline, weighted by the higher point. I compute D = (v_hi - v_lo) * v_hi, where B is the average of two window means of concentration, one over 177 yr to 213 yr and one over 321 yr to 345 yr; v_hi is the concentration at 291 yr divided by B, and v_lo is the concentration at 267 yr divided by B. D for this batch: 0.31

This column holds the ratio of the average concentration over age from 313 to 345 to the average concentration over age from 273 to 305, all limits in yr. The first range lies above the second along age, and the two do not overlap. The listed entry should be 1.18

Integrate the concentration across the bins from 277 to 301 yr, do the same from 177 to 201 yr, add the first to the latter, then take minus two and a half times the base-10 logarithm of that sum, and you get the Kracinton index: -7.579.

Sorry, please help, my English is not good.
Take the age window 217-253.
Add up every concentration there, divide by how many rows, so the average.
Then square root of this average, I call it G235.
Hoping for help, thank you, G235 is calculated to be 4.9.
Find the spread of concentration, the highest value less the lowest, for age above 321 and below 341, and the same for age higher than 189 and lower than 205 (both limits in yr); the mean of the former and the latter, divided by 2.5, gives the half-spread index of 1.2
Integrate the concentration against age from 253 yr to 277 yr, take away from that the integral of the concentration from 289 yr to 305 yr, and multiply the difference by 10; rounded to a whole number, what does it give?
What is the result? 396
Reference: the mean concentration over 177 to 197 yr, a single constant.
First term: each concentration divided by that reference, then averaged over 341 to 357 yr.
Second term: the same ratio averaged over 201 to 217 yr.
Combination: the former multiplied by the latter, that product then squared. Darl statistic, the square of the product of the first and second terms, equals 1.2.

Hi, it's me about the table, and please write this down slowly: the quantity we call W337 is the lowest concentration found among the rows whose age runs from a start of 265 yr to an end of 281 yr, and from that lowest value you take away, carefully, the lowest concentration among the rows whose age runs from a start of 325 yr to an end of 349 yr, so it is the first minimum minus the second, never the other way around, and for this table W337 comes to -13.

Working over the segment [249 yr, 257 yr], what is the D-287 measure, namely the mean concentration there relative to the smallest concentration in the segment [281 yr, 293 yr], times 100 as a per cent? 129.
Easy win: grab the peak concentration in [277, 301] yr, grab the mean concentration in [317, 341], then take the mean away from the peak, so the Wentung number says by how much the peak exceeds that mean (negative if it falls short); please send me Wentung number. 2.1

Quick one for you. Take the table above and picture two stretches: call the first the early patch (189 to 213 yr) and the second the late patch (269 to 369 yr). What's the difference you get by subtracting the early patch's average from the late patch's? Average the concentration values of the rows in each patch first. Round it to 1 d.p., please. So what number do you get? 1.2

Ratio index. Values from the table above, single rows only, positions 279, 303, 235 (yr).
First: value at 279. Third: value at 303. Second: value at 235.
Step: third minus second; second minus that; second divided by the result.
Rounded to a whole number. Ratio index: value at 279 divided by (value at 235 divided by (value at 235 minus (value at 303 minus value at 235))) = 12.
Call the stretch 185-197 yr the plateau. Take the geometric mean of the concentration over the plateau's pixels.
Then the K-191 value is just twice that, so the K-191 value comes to 46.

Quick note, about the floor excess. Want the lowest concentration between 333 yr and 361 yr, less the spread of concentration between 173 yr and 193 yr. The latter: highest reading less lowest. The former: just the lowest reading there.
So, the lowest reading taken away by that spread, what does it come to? 21.6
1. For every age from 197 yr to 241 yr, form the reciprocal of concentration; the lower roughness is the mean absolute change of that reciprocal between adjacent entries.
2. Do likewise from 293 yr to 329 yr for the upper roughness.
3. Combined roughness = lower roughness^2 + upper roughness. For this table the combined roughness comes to 0.0038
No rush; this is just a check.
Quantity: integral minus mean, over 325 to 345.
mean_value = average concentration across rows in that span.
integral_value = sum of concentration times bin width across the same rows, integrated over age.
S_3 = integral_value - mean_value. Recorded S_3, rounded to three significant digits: 499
